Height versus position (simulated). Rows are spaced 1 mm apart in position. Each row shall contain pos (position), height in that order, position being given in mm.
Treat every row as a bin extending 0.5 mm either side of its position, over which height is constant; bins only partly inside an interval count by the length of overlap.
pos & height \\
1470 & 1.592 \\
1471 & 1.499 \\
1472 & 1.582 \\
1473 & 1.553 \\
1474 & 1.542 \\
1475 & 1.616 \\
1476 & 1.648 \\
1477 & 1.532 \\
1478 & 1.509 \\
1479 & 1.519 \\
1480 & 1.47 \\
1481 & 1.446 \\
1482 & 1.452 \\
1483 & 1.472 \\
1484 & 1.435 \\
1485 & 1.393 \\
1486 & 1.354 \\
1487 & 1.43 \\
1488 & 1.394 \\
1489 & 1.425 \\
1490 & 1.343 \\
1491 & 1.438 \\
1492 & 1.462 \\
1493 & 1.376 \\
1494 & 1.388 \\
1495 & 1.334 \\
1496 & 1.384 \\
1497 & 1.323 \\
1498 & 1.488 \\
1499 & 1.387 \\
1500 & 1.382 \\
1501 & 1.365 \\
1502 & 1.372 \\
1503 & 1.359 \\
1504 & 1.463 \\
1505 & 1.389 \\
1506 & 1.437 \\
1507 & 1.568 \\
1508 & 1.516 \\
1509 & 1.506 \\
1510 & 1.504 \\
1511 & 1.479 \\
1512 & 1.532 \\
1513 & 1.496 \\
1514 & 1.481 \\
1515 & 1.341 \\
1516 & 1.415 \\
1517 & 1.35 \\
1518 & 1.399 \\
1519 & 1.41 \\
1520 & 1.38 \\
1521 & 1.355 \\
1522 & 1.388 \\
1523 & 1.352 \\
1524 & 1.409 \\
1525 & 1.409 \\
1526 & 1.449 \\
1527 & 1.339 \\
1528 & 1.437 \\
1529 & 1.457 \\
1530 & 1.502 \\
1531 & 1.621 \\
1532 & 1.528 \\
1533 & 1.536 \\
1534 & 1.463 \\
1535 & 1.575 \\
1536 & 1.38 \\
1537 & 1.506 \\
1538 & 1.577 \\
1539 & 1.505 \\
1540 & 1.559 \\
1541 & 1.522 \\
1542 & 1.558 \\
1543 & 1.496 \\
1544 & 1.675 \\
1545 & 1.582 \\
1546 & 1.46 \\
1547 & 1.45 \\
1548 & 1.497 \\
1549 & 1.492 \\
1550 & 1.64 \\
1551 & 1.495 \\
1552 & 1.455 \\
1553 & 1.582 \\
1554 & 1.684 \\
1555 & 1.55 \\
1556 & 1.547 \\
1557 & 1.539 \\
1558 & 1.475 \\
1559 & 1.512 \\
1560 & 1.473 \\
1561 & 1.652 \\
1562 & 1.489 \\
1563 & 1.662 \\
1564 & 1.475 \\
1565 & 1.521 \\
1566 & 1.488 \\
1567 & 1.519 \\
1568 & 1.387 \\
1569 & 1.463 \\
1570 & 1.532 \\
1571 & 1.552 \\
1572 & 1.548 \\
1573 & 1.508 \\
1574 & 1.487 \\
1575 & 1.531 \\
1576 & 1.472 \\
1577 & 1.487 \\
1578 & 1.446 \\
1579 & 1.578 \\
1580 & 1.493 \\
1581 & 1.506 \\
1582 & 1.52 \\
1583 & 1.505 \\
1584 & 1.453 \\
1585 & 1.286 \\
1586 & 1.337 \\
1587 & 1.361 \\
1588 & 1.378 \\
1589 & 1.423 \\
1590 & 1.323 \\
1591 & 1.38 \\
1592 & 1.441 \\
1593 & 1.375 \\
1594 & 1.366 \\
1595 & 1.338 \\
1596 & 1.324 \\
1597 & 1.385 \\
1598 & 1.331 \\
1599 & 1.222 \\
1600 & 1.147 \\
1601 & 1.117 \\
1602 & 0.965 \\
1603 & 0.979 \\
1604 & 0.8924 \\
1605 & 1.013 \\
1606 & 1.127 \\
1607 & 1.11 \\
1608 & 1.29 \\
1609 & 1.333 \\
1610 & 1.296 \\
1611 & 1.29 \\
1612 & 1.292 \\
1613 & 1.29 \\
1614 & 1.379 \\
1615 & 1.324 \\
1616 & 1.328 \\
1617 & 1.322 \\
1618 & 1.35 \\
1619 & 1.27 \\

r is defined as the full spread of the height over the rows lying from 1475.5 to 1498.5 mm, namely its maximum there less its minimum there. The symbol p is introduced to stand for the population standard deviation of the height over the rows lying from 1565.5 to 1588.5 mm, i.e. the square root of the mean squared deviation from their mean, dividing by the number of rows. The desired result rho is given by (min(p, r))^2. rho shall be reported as 0.0053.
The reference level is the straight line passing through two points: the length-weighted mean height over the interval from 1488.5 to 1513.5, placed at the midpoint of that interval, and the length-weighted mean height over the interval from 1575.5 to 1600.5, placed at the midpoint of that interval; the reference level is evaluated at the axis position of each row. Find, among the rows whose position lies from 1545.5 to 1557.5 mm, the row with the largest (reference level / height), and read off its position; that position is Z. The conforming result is 1547 mm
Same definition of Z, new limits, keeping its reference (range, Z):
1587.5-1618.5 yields 1604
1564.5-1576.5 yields 1568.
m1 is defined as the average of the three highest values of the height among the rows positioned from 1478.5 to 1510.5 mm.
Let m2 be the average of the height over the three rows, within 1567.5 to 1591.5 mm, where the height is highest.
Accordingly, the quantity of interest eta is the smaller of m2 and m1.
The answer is 1.53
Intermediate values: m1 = 1.53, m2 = 1.56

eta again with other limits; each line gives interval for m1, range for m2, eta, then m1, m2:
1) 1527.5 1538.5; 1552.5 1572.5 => 1.59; 1.59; 1.67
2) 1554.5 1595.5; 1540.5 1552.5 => 1.63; 1.63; 1.63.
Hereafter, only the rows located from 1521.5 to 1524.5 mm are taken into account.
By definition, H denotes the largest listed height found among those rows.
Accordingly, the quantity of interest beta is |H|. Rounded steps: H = 1.409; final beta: 1.41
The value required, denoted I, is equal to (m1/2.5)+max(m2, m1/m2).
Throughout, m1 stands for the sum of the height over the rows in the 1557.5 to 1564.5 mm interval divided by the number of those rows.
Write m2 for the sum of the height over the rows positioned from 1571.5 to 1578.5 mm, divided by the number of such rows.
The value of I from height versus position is 2.11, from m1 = 1.53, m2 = 1.50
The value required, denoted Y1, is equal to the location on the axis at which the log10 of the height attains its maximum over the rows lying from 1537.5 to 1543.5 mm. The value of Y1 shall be 1538 mm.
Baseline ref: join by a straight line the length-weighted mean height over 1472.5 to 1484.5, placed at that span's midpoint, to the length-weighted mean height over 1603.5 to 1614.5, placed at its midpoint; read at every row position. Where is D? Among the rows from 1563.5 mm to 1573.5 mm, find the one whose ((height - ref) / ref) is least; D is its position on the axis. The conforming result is 1568 mm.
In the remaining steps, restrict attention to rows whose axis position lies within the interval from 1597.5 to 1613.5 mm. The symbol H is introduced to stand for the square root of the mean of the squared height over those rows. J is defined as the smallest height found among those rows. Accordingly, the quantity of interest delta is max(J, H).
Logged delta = 1.18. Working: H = 1.18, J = 0.8924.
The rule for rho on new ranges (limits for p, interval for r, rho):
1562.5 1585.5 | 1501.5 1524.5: 0.0047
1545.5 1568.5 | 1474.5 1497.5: 0.0054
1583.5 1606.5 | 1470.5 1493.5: 0.0268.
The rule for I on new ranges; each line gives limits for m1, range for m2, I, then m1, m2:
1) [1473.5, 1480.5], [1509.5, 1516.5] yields 2.08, 1.55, 1.46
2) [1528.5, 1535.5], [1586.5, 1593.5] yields 1.99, 1.53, 1.38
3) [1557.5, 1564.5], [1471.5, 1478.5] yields 2.18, 1.53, 1.57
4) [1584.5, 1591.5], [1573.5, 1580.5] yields 2.04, 1.36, 1.50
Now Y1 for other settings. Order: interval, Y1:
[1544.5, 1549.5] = 1545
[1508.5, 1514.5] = 1512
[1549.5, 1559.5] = 1554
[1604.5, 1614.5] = 1614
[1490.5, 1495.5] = 1492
